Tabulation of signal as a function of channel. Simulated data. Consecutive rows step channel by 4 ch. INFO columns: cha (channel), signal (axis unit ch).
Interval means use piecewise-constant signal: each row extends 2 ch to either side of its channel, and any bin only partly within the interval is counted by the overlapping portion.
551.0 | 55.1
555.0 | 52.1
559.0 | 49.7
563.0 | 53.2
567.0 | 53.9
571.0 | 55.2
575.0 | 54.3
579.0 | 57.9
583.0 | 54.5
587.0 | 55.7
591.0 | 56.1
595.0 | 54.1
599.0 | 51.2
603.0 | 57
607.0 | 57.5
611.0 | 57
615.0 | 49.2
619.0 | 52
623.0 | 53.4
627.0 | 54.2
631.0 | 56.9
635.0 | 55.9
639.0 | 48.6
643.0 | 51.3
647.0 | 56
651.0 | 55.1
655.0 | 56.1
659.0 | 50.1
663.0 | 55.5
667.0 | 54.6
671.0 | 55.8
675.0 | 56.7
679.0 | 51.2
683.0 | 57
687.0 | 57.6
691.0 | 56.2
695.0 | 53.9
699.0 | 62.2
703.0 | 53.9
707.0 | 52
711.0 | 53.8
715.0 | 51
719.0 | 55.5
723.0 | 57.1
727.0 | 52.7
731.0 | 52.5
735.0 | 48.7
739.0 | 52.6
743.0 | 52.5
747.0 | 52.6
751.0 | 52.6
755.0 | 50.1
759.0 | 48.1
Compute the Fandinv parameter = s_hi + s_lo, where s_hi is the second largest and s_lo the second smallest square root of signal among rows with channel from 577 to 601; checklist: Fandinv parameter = 14.8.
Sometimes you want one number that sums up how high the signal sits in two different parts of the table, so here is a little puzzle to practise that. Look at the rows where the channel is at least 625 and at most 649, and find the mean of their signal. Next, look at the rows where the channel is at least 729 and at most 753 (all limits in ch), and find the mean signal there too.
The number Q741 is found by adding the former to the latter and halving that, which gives 52.9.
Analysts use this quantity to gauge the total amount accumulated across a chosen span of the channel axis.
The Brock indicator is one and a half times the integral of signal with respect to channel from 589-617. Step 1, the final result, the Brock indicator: 2293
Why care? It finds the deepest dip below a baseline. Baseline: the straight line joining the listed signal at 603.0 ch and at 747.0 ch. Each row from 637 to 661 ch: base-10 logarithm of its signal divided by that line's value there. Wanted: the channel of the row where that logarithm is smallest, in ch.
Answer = 639.0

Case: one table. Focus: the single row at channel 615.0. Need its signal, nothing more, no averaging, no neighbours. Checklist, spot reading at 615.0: 49.2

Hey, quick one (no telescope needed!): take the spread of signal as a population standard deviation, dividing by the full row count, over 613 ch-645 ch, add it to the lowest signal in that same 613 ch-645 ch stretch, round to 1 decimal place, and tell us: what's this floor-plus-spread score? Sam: 51.4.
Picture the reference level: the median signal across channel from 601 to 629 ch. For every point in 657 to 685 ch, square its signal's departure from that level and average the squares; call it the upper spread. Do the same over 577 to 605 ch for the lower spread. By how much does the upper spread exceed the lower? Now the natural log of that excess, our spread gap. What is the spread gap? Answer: 0.11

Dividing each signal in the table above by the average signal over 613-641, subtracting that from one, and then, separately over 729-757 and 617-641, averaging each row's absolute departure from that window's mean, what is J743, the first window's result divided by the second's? 0.60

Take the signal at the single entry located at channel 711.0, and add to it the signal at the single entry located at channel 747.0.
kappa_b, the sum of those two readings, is 106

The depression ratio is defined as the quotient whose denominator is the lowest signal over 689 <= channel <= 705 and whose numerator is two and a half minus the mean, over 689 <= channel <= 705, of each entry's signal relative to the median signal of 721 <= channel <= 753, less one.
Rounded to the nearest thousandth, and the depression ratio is 0.045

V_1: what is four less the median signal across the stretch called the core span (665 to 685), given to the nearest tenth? -51.8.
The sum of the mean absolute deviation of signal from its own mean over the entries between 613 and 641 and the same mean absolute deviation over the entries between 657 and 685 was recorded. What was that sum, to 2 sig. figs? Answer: 4.7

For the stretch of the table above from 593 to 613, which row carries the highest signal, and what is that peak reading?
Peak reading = 57.5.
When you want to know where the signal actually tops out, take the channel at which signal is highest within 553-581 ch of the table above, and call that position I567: 579.0 ch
